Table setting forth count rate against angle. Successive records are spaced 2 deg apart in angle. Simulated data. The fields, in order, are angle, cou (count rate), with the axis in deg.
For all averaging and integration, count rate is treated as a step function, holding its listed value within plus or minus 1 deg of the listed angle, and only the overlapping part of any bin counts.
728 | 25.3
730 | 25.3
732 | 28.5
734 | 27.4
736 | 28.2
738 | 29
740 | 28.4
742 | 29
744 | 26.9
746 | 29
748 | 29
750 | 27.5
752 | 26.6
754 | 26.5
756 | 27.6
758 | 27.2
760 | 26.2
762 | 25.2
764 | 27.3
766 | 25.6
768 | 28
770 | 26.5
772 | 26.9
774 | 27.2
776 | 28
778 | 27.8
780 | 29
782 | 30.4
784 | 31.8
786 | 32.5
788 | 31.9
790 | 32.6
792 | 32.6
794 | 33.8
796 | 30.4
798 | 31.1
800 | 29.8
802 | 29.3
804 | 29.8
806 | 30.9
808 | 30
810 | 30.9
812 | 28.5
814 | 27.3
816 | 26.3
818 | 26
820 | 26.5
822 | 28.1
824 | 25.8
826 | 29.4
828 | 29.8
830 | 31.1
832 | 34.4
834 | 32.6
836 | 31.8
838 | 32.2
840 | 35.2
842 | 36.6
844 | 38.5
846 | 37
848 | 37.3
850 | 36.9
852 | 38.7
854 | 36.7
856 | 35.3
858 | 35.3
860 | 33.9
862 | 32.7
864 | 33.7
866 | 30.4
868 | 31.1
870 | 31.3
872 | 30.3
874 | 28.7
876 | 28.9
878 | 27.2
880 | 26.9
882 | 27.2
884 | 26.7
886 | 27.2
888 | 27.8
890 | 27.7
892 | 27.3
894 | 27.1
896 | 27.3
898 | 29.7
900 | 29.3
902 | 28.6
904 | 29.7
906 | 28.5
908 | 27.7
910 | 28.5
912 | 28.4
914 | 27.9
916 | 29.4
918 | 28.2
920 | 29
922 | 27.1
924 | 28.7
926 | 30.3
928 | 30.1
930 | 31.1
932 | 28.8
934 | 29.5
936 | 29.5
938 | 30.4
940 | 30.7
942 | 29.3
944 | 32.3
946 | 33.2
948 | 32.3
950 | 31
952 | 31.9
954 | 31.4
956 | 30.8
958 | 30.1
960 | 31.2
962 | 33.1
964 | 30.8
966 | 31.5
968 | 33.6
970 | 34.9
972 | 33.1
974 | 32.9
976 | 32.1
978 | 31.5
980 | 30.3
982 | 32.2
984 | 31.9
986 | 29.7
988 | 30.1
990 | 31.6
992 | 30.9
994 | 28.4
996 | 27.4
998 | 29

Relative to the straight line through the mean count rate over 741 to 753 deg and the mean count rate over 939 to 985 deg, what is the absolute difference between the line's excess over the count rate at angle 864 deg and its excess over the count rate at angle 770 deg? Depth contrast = 5.5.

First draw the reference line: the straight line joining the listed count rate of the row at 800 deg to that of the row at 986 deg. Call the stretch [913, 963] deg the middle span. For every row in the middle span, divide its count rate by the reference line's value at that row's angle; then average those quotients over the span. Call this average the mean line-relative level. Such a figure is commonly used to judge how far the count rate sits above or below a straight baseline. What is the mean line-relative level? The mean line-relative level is 1.02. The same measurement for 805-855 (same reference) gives 1.07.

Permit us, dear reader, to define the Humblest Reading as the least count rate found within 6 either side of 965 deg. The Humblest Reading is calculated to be 30.8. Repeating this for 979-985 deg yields 30.3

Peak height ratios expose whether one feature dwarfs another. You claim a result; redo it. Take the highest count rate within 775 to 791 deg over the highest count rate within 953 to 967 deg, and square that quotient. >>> 1.0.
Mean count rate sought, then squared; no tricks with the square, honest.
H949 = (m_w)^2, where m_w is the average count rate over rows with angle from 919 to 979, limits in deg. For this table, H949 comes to 966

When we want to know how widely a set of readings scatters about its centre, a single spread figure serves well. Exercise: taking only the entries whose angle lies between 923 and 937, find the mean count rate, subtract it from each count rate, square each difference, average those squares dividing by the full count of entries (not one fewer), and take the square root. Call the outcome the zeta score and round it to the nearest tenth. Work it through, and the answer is 0.8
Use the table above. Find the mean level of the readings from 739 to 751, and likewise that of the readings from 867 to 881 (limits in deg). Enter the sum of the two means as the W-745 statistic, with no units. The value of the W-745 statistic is 57.5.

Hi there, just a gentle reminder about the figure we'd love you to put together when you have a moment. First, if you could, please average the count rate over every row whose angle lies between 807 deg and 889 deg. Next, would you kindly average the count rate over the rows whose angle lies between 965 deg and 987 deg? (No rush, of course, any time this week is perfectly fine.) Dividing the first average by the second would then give 0.97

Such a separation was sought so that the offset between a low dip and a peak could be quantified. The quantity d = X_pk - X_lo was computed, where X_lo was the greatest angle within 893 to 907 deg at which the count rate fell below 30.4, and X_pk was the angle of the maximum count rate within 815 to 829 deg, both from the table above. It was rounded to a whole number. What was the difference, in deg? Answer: -78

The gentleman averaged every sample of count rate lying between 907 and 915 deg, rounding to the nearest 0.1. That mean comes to 28.1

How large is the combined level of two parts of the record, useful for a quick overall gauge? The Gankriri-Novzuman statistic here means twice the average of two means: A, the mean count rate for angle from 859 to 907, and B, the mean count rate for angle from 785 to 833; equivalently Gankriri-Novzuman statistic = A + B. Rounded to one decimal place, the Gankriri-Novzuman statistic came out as 59.1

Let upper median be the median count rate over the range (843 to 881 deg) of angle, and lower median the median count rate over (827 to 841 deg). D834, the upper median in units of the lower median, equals 1.05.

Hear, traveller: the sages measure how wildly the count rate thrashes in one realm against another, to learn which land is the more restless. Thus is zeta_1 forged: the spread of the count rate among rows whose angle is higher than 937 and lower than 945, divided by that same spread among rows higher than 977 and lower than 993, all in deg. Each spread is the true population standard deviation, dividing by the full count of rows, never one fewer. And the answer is 1.3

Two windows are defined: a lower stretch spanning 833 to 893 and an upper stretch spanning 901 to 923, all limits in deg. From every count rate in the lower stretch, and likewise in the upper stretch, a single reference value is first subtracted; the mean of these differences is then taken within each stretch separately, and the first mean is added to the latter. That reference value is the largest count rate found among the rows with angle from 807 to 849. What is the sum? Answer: -16.4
